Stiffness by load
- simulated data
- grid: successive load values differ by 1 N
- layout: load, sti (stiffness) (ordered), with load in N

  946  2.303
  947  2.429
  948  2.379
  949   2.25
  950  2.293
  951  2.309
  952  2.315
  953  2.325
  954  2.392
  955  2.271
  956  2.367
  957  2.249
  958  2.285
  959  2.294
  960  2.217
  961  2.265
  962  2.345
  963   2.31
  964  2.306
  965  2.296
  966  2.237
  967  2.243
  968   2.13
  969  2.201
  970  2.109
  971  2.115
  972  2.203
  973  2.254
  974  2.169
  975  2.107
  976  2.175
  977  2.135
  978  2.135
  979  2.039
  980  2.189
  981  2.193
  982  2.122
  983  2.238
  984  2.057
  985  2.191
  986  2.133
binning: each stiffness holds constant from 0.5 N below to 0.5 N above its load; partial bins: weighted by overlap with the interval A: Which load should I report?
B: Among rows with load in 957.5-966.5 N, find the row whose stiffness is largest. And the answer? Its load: 962 N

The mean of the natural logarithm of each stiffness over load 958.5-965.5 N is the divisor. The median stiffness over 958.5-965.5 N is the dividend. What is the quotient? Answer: 2.77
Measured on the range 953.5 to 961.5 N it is 2.75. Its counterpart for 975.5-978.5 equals 2.79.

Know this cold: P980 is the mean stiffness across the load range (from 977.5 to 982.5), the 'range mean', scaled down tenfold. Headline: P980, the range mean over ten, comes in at 0.214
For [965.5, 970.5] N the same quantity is 0.218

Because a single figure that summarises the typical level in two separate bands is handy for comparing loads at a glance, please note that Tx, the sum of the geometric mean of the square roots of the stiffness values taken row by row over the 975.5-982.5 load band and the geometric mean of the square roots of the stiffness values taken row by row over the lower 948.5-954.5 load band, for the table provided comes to 2.98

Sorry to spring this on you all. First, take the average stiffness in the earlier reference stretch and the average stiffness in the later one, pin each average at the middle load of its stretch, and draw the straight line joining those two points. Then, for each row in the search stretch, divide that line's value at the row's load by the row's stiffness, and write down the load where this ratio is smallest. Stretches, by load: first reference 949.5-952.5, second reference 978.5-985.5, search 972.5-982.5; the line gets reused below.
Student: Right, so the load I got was 973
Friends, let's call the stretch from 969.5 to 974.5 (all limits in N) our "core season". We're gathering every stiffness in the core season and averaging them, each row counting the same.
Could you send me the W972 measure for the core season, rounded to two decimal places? 2.17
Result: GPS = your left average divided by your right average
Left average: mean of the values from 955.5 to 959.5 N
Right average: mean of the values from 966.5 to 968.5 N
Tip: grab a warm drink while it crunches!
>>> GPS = 1.05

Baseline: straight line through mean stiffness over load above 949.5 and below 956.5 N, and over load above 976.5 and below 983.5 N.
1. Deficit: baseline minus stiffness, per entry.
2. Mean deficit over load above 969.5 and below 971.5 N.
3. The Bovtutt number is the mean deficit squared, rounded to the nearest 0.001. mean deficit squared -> 0.010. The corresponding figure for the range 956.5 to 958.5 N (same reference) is 0.001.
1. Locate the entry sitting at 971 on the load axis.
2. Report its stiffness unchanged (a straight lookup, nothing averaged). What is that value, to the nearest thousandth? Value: 2.115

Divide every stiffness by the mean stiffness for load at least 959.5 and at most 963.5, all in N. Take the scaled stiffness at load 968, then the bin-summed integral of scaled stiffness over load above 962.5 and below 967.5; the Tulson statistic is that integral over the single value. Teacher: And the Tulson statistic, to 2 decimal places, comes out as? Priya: 5.35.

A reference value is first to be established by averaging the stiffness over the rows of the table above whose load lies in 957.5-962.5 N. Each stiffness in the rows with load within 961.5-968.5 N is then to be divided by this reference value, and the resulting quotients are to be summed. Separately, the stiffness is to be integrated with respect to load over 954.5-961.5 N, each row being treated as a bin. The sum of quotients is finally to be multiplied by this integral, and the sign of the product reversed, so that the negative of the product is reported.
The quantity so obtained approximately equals -111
